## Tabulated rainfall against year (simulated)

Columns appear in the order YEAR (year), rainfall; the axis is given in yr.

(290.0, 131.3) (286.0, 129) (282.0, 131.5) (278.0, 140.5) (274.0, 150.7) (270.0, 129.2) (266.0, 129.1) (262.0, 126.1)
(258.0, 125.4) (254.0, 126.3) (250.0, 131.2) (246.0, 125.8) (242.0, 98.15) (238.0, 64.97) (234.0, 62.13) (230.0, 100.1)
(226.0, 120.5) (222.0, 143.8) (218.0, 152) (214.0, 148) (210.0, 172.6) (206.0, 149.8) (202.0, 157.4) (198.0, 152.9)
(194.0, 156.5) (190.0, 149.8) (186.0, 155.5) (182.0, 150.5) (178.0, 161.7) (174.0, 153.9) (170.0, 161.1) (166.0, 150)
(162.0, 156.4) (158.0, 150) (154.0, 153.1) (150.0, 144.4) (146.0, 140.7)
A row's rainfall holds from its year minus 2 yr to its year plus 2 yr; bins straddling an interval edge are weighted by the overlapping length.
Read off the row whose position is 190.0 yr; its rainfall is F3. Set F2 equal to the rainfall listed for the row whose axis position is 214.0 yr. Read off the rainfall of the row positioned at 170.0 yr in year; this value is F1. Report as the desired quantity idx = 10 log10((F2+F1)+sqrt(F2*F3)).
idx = 26.6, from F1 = 161.1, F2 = 148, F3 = 149.8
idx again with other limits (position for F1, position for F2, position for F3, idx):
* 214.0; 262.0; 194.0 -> 26.2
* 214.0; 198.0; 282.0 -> 26.5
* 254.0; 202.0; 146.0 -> 26.4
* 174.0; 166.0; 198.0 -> 26.6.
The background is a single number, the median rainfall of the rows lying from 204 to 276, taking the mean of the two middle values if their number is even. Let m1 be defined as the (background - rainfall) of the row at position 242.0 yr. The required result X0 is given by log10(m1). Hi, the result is 1.5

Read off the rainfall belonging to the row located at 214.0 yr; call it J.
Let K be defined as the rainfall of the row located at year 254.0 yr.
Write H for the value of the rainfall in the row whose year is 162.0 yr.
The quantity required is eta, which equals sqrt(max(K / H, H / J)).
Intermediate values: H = 156.4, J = 148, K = 126.3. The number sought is 1.03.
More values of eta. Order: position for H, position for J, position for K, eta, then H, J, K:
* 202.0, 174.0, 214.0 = 1.01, 157.4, 153.9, 148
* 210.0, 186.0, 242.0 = 1.05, 172.6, 155.5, 98.15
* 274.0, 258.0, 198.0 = 1.10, 150.7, 125.4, 152.9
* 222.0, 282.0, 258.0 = 1.05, 143.8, 131.5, 125.4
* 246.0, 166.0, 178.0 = 1.13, 125.8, 150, 161.7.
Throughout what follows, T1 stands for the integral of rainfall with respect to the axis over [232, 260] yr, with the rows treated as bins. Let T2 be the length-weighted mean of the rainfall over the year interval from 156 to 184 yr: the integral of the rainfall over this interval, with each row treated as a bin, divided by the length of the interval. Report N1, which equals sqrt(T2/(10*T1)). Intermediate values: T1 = 2936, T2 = 155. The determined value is 0.0726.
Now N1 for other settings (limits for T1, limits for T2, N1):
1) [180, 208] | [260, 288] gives 0.0558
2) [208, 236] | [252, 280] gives 0.0607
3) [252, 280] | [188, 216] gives 0.0647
